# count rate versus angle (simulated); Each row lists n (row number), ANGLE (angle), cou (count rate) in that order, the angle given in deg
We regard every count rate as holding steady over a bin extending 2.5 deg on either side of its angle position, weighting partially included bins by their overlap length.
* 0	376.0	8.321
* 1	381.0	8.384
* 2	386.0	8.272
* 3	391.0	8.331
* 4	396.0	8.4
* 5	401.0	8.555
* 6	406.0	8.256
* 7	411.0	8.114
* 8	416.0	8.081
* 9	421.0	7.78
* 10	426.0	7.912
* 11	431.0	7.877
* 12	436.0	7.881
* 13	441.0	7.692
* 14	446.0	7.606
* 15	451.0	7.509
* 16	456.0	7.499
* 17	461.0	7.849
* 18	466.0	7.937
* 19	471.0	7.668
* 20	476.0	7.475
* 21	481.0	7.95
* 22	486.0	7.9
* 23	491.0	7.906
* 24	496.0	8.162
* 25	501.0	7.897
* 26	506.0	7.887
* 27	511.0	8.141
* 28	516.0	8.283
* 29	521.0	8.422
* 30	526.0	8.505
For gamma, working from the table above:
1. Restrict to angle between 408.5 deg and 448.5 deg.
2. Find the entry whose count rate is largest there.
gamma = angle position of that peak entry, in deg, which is 411.0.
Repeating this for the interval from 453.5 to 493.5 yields 481.0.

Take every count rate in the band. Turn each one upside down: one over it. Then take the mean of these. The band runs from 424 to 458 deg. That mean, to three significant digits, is 0.130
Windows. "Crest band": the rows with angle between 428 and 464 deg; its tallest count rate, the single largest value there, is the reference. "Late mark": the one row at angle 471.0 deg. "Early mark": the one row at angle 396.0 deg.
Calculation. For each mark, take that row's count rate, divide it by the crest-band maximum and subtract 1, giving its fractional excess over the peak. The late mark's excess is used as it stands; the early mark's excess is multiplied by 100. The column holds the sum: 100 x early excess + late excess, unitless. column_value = 7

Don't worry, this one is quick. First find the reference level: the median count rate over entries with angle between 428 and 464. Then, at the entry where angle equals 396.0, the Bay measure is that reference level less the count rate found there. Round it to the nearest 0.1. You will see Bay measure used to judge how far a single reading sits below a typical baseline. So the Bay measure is -0.7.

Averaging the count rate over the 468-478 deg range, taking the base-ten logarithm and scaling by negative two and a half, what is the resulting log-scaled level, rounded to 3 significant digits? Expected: -2.20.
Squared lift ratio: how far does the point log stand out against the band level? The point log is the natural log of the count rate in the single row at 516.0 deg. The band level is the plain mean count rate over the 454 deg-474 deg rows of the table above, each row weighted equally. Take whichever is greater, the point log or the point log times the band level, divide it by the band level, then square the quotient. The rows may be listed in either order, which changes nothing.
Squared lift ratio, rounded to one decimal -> 4.5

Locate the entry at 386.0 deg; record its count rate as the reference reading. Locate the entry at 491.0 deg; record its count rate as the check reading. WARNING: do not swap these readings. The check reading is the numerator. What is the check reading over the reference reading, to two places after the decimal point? 0.96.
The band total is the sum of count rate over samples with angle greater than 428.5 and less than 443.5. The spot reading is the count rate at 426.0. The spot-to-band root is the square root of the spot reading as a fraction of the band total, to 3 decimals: 0.581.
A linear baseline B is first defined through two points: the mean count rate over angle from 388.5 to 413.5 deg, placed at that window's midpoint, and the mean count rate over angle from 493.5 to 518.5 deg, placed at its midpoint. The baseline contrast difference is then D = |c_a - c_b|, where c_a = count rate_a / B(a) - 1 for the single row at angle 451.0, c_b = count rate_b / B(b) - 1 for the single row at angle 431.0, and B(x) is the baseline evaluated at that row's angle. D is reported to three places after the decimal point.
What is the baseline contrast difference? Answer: 0.039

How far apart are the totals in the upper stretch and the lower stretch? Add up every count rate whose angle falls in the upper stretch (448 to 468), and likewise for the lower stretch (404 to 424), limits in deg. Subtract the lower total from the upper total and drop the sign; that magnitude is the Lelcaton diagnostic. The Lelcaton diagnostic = 1.4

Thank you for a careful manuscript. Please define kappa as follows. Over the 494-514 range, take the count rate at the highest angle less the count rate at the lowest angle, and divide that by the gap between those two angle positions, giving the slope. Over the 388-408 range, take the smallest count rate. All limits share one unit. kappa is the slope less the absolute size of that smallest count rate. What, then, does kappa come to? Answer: -8.26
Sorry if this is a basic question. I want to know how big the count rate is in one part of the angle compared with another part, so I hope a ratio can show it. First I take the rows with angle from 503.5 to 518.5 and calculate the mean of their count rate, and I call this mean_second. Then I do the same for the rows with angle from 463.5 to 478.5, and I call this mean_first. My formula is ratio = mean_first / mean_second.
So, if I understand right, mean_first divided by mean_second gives 0.95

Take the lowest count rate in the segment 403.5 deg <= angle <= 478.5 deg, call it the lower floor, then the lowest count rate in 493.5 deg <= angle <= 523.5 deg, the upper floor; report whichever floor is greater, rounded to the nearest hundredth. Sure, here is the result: 7.89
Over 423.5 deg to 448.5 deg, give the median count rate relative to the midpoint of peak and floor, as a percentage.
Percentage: 102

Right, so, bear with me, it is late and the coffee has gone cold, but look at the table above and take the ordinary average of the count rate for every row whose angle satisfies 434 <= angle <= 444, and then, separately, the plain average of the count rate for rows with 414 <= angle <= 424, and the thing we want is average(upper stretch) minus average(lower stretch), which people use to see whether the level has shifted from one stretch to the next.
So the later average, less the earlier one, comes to -0.1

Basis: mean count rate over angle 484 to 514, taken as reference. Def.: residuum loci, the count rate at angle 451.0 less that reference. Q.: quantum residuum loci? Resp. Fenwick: -0.5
